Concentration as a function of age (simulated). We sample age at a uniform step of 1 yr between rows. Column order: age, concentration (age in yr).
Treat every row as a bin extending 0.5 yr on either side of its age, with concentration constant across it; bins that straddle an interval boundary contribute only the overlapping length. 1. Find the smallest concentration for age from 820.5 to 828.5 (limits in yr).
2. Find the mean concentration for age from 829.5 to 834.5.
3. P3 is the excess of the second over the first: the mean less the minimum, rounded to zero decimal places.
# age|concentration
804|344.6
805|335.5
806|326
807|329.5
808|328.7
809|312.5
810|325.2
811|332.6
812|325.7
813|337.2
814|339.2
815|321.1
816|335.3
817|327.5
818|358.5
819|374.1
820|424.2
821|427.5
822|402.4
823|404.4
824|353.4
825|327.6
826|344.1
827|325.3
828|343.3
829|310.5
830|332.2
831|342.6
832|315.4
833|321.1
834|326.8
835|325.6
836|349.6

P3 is 2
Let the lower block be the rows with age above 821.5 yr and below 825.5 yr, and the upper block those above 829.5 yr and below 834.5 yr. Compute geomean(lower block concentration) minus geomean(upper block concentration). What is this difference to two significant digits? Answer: 43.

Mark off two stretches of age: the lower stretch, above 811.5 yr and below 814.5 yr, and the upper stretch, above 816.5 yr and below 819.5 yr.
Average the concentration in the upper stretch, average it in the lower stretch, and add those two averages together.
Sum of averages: 687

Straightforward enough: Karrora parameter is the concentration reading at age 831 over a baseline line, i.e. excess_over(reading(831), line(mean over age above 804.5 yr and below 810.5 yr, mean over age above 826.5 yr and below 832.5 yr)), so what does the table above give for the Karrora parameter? 14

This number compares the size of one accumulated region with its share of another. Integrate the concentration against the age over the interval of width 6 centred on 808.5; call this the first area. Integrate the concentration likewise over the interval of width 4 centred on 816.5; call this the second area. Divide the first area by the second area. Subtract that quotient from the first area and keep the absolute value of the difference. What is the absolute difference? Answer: 1953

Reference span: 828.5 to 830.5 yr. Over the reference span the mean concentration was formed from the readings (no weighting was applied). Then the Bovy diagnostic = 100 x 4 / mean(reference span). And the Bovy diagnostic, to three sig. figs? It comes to 1.24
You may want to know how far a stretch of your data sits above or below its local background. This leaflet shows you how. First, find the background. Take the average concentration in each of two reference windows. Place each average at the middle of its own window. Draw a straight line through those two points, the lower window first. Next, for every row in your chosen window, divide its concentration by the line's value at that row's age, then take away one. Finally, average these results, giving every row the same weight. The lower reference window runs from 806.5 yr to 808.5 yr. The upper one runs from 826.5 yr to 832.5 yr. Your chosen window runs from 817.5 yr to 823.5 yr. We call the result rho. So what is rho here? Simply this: 0.21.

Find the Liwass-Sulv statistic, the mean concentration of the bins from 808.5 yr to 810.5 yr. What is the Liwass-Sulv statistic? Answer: 319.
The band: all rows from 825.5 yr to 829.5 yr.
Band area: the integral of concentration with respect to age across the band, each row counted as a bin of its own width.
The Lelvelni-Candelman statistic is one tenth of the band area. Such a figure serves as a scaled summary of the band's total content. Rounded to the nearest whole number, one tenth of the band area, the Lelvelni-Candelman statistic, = 132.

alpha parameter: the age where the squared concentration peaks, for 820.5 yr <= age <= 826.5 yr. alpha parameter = 821 yr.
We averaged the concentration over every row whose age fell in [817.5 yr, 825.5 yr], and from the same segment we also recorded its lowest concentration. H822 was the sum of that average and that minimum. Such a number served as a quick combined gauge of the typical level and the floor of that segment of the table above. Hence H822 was 712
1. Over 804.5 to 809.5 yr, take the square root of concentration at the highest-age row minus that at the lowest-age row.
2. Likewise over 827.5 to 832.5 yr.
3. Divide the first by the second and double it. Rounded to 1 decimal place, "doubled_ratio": 1.7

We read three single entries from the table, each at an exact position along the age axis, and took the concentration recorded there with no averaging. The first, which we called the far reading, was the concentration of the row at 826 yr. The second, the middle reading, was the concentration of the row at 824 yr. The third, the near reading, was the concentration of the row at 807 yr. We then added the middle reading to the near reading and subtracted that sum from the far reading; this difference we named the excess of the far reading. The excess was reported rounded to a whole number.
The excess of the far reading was -339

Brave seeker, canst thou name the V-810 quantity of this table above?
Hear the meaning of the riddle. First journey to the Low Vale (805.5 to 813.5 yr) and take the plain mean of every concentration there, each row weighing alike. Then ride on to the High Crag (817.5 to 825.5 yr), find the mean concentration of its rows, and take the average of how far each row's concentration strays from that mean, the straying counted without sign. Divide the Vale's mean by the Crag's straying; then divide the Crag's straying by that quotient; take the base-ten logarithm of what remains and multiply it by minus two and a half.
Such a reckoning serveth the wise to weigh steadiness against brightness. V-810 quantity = -1.1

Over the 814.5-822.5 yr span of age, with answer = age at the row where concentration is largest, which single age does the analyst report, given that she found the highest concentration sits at 821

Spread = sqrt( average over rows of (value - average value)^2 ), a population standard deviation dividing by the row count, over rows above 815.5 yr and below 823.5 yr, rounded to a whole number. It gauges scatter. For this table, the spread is 36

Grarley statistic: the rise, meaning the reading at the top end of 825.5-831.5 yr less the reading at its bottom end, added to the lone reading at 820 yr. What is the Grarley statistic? 423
